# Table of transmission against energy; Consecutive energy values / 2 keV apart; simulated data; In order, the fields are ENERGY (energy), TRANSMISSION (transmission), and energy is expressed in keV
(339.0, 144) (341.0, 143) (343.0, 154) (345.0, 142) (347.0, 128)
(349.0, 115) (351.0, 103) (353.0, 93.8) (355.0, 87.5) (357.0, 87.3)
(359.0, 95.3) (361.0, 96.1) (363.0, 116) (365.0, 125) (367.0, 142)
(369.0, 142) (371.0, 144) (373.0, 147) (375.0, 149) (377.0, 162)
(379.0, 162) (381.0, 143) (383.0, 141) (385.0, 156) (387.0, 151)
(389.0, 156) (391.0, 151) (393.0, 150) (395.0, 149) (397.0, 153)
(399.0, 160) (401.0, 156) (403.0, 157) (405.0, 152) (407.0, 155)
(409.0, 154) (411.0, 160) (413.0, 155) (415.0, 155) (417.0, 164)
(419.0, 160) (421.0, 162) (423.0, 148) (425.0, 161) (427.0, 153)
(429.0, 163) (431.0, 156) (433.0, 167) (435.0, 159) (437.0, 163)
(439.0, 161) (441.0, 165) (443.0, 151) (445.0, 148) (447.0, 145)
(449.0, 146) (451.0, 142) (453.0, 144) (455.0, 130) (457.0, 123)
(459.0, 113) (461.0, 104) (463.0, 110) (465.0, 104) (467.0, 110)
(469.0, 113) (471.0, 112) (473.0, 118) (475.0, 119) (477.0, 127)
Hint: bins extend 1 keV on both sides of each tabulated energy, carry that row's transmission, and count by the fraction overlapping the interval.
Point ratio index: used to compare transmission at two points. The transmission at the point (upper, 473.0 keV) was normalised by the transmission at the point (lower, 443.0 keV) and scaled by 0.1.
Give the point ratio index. 0.08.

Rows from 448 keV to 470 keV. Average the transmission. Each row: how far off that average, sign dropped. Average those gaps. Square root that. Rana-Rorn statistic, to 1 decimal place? 3.7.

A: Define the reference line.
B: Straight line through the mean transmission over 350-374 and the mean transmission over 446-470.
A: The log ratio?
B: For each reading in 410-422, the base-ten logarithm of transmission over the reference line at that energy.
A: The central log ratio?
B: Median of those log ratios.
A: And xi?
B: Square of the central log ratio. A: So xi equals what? 0.0158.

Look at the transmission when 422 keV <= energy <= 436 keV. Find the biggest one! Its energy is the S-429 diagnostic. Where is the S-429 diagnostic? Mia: 433.0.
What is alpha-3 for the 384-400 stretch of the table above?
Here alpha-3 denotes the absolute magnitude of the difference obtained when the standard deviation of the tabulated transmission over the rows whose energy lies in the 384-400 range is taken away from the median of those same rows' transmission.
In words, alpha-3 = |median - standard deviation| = 148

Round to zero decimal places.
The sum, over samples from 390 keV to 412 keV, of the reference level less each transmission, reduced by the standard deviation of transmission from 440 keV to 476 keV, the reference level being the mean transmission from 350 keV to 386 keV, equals -315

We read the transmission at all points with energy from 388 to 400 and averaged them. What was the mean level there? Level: 153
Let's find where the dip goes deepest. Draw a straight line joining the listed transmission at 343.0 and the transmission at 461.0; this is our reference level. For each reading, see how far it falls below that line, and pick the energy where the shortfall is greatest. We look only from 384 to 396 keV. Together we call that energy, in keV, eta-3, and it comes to 387.0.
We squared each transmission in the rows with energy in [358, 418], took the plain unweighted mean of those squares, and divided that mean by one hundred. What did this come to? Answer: 218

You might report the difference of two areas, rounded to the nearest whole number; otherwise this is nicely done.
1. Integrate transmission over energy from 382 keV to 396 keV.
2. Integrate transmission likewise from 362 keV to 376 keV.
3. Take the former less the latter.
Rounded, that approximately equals 178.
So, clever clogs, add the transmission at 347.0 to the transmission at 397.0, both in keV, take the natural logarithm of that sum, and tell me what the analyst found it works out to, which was 5.64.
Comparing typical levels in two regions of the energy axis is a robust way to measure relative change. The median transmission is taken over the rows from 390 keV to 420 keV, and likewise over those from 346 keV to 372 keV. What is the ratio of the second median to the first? 0.74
